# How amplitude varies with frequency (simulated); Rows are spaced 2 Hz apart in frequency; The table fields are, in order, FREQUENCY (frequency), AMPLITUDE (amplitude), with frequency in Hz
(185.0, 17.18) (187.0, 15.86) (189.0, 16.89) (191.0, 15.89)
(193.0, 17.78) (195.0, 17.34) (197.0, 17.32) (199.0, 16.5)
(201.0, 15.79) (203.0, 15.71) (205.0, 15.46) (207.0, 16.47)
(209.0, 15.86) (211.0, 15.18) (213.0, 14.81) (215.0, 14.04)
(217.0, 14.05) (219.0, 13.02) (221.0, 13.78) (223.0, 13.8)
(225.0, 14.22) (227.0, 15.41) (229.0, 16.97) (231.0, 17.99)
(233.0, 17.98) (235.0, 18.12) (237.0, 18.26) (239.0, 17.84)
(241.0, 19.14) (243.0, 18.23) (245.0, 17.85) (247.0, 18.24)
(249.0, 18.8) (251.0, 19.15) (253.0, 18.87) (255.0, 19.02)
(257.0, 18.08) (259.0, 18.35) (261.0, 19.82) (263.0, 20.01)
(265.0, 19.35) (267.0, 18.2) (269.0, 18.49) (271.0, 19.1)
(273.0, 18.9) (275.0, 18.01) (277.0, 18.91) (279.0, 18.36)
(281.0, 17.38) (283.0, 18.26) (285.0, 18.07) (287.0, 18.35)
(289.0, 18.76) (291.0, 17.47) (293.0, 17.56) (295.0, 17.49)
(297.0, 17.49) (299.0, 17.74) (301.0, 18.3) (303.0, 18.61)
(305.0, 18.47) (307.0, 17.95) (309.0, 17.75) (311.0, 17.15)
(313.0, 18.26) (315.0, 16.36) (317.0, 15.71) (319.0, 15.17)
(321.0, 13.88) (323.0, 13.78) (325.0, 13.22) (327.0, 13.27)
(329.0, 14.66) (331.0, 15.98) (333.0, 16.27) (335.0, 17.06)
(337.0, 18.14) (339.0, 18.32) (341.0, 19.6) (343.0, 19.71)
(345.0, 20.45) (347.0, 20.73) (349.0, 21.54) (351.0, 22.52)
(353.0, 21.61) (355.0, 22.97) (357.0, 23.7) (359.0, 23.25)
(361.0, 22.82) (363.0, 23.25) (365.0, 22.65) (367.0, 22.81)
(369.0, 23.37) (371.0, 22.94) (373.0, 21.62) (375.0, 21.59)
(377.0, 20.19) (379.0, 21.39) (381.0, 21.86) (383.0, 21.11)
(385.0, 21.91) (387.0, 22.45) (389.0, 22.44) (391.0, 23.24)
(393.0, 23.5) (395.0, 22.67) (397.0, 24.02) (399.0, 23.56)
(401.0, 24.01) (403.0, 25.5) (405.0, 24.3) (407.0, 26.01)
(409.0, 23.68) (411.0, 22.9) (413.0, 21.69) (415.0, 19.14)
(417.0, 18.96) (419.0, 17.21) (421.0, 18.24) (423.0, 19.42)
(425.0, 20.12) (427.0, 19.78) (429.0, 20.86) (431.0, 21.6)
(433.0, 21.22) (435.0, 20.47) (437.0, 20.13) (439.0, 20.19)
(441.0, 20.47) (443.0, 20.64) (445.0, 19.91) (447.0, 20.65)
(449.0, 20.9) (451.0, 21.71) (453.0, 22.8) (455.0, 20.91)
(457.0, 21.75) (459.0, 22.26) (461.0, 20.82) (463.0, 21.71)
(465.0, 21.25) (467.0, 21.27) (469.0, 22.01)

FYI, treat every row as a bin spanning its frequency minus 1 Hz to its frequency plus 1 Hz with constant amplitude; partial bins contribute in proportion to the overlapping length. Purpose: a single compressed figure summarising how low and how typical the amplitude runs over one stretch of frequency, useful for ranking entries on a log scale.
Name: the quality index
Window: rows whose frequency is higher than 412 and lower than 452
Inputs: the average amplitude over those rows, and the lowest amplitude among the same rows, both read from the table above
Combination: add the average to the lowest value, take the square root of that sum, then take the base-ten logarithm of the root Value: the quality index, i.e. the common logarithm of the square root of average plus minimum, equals 0.786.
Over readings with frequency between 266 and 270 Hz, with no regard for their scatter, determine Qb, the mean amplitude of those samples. 18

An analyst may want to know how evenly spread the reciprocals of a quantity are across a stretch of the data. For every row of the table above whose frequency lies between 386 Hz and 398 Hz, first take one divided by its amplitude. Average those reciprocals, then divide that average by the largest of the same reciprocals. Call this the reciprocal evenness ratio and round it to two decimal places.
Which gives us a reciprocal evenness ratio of 0.97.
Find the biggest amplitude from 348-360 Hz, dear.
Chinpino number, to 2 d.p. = 23.70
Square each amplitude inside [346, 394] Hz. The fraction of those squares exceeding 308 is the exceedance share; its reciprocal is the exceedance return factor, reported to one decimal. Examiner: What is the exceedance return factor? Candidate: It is 1.0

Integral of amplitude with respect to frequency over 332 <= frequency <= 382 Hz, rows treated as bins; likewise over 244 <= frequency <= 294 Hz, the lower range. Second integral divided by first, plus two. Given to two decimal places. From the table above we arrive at 2.87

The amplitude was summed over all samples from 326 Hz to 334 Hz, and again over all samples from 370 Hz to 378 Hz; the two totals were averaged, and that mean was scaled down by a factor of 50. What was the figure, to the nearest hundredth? 1.47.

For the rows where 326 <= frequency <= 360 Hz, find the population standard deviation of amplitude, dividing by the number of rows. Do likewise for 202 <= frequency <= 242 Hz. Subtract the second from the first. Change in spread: 1.3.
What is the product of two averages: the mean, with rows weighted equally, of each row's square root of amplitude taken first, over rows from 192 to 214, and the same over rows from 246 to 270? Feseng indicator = 17.5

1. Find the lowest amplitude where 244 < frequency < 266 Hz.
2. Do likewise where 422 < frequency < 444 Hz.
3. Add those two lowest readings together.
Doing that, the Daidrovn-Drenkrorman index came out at 37.3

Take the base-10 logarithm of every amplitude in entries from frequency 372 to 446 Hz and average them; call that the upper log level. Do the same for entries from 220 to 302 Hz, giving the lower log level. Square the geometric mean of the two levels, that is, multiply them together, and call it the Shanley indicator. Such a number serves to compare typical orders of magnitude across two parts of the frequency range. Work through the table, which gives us 1.67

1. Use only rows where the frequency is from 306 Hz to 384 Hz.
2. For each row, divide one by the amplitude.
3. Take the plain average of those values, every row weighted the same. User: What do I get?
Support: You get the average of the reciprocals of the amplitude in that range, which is 0.053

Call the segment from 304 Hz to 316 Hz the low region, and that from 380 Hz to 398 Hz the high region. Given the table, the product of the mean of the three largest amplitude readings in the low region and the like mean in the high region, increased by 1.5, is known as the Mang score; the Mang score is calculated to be 431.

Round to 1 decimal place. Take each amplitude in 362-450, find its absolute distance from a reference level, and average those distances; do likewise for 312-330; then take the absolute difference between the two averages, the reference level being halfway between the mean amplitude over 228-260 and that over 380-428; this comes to 3.3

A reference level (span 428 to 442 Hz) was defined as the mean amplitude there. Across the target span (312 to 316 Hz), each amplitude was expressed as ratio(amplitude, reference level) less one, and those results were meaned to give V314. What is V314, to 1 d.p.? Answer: -0.2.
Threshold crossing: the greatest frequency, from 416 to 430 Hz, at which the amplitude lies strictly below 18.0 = 419.0 Hz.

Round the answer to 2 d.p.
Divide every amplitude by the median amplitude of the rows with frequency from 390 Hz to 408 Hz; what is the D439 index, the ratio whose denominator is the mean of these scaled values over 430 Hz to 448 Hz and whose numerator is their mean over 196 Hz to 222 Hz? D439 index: 0.74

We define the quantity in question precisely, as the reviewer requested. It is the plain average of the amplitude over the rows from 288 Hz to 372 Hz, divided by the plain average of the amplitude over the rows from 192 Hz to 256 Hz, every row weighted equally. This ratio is 1.13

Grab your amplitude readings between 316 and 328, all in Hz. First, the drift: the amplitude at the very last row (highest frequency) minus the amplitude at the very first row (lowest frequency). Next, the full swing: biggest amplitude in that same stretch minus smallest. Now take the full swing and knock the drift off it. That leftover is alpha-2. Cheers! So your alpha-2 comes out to 4.9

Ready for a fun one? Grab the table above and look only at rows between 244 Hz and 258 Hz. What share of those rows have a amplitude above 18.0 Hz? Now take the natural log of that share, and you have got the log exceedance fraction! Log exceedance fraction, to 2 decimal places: -0.15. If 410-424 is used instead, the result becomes -0.15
